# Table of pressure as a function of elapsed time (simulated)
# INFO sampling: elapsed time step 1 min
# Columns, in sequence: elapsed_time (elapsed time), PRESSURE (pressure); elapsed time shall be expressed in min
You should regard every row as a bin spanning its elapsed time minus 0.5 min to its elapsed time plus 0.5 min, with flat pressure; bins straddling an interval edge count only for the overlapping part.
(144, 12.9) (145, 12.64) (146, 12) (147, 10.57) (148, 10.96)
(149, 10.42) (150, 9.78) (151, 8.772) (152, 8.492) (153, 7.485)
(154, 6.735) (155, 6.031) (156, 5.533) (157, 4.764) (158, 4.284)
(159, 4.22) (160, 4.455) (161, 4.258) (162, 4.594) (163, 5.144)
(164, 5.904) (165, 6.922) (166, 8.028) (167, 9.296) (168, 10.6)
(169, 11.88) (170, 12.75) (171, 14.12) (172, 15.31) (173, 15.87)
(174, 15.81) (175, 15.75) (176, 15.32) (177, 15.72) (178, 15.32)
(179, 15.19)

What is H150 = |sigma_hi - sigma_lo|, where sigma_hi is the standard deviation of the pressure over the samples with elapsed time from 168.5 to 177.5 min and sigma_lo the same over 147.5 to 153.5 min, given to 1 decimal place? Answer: 0.2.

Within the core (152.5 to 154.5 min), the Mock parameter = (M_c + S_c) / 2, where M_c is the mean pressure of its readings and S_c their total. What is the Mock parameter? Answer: 11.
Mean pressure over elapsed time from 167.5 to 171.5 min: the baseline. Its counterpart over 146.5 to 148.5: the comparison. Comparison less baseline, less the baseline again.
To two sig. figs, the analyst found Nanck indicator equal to -14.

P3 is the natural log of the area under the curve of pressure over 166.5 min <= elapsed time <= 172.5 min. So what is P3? 4.30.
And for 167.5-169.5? 3.11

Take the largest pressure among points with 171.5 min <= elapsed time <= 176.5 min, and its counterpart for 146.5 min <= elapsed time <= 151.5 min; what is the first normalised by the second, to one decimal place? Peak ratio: 1.4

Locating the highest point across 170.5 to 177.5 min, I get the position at 173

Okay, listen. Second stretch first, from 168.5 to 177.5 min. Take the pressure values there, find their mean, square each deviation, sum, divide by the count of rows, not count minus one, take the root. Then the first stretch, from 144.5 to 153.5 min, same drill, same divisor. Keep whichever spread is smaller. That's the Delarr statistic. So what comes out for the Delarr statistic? 1.40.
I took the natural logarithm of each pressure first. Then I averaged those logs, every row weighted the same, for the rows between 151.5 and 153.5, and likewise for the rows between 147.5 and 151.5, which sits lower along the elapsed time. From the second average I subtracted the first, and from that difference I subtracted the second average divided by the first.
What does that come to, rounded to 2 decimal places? -0.89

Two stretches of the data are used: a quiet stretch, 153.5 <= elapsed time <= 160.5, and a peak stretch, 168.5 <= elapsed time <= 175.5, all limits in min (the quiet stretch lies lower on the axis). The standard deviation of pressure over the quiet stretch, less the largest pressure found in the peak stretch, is -15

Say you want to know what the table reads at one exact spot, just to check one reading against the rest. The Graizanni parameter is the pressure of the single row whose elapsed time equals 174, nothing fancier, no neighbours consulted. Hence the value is 15.81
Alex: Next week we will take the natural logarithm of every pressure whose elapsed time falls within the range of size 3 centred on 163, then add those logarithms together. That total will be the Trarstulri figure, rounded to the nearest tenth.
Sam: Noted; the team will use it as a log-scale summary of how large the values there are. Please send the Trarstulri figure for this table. 4.9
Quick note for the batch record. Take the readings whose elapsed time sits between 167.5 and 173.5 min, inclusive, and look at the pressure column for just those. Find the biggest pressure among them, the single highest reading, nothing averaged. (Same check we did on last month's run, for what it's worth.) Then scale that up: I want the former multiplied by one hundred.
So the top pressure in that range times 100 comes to 1587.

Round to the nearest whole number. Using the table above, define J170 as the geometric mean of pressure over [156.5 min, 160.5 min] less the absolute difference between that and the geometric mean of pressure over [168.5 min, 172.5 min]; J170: -5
